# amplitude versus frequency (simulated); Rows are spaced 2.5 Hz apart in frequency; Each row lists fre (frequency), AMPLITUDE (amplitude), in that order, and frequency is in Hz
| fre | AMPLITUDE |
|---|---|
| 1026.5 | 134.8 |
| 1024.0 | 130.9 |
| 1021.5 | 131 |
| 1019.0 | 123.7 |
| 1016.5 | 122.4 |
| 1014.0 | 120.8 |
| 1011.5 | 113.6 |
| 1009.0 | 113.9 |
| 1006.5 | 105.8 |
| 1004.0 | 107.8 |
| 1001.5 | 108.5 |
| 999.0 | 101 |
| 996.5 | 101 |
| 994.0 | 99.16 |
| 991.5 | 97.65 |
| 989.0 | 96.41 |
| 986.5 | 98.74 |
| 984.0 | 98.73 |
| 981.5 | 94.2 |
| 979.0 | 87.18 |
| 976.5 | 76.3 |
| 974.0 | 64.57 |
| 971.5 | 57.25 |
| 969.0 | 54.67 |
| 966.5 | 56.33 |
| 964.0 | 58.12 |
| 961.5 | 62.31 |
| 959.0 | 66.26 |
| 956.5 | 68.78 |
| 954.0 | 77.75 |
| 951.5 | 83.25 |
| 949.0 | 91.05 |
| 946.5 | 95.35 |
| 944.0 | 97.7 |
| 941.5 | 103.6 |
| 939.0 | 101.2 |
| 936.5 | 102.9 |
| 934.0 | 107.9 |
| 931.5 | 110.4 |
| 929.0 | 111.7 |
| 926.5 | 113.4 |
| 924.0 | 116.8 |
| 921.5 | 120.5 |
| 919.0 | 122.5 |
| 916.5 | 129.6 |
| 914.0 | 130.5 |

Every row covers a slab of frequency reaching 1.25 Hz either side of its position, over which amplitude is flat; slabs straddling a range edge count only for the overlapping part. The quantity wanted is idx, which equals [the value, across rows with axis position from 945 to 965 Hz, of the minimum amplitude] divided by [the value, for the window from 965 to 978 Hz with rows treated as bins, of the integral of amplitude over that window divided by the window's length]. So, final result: 0.93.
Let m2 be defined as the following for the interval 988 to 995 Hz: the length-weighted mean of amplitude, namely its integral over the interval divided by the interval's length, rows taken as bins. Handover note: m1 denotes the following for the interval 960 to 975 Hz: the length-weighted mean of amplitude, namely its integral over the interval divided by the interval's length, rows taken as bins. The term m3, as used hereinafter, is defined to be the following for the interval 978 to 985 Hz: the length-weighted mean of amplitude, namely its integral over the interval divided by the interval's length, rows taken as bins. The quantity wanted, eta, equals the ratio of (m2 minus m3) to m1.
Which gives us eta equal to 0.07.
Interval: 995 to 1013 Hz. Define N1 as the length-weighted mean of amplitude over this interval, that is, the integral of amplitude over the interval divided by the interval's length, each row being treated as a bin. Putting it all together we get 107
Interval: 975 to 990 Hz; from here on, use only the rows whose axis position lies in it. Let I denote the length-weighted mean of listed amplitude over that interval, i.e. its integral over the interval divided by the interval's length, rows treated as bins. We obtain 91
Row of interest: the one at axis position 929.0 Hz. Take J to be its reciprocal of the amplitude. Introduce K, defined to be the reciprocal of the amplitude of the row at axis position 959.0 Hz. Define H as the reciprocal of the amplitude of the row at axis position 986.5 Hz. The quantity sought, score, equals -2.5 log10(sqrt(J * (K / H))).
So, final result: 2.34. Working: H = 0.0101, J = 0.0090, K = 0.0151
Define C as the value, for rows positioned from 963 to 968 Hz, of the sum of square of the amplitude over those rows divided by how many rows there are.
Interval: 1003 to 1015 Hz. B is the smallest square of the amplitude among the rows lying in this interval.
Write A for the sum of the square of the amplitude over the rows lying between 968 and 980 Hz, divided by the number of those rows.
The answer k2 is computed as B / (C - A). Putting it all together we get -7.5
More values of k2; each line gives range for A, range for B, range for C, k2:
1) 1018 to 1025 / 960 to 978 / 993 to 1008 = -0.5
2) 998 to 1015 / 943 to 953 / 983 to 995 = -2.7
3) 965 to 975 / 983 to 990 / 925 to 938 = 1.1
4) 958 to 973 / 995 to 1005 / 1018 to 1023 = 0.8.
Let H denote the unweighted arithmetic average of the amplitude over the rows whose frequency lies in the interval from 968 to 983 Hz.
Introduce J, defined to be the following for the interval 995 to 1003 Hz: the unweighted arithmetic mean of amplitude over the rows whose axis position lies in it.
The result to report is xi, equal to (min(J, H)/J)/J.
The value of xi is 0.007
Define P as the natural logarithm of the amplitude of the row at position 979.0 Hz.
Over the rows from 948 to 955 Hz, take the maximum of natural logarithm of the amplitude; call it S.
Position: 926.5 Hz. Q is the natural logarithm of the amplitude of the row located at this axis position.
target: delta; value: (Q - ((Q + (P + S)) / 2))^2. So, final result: 4.5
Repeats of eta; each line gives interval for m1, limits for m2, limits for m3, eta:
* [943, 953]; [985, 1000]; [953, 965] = 0.35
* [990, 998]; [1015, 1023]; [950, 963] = 0.54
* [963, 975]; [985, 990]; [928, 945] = -0.13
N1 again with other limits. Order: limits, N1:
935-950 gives 99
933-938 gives 105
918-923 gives 121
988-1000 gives 99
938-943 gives 102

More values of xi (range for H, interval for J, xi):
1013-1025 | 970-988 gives 0.012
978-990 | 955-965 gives 0.016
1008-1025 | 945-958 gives 0.012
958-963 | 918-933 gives 0.005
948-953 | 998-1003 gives 0.008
